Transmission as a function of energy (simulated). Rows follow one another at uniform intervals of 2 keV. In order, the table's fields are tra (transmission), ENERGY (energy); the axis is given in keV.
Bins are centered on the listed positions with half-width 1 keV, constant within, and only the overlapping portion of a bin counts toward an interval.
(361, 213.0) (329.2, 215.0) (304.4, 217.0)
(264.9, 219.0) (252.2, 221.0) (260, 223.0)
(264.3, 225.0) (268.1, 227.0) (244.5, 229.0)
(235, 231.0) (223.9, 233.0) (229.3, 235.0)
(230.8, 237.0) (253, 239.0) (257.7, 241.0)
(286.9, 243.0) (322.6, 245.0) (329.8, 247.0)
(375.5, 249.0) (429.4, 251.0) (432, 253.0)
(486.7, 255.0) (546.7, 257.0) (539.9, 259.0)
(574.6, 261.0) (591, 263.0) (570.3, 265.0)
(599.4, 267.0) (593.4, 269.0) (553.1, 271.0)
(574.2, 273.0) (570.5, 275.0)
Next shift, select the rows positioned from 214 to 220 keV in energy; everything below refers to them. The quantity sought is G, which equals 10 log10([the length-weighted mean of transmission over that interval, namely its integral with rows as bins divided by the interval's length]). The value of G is 24.8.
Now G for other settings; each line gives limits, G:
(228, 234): 23.7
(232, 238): 23.6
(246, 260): 26.5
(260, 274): 27.6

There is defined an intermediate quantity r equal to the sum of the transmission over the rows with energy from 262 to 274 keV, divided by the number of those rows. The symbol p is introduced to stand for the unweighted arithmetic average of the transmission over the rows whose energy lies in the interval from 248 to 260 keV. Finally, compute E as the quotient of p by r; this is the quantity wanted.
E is 0.8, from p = 468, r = 580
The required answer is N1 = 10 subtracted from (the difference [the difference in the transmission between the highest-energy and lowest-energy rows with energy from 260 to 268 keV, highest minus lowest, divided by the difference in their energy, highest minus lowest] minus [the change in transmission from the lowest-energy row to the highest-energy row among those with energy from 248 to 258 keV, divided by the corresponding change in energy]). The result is -27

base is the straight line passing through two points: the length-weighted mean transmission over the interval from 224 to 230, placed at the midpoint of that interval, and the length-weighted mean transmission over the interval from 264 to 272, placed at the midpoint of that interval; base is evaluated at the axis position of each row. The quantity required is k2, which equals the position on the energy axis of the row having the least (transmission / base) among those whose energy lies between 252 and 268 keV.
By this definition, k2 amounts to 253.0 keV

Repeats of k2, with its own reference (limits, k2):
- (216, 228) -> 227.0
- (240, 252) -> 241.0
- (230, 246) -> 237.0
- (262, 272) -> 271.0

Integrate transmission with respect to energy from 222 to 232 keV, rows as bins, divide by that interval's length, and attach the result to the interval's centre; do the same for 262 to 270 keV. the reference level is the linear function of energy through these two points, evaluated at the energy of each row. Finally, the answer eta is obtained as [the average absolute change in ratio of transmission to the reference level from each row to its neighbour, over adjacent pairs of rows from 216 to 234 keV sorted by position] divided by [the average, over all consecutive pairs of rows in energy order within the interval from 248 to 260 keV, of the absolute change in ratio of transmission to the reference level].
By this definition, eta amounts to 2.06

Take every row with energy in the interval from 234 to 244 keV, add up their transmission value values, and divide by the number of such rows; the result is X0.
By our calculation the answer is 252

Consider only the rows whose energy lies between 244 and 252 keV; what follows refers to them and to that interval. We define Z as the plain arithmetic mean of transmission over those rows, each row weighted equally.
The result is 364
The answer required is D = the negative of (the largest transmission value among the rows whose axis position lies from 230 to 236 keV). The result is -235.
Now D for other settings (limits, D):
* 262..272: -599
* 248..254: -432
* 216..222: -304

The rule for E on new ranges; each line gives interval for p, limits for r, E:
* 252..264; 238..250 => 1.7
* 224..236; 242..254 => 0.7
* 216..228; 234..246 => 1.0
